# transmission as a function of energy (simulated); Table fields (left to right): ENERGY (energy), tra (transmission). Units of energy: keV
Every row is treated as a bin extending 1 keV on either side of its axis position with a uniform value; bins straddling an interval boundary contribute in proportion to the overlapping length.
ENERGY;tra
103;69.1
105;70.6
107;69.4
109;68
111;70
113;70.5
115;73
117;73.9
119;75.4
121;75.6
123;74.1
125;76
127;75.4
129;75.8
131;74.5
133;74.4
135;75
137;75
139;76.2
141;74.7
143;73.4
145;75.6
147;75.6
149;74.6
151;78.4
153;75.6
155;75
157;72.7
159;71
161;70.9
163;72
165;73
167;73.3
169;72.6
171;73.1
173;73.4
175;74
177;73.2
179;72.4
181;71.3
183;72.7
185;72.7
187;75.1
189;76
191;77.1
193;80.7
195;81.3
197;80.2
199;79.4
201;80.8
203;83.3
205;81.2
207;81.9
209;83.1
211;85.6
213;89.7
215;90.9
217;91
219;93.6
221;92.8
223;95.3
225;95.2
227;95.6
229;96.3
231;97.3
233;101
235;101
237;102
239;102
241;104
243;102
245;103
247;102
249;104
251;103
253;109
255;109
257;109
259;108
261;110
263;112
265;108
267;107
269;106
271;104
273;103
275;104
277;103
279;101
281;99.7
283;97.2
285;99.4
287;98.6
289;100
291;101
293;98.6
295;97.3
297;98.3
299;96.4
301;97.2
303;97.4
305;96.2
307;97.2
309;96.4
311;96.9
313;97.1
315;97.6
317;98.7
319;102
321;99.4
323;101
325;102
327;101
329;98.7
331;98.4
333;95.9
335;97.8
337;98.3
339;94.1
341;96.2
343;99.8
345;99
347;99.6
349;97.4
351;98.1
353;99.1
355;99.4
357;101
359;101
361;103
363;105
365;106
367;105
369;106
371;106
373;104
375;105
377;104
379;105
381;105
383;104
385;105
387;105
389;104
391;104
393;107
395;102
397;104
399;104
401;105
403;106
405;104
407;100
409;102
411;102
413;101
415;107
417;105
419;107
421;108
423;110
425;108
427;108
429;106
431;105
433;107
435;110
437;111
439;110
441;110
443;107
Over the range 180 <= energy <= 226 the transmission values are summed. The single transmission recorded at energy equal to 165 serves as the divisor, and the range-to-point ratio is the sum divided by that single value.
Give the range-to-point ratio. 26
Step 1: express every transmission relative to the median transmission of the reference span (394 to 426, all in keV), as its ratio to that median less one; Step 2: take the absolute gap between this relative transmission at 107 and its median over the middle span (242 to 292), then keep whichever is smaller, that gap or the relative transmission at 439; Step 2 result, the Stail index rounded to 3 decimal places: 0.053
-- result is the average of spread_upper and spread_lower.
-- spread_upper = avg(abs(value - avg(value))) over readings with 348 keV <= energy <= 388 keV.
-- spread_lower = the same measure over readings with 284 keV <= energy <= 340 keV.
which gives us 1.91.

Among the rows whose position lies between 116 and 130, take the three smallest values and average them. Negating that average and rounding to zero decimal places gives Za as -74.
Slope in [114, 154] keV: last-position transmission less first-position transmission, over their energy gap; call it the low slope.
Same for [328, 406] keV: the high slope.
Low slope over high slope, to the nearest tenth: 1.0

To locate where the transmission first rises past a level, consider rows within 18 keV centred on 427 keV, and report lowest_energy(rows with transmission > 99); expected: 419 keV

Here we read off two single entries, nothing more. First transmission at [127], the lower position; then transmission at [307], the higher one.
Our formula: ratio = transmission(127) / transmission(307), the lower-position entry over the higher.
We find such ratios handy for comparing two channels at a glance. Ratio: 0.78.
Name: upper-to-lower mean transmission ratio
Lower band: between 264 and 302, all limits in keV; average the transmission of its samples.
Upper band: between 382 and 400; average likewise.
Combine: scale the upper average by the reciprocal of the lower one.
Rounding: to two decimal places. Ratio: 1.03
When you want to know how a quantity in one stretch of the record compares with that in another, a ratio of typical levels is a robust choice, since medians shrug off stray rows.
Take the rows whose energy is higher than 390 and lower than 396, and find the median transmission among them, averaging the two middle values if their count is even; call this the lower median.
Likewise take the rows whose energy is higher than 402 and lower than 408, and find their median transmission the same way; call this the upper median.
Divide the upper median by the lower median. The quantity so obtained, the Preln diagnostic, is 1.00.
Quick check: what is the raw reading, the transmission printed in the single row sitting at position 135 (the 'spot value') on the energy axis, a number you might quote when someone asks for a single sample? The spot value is 75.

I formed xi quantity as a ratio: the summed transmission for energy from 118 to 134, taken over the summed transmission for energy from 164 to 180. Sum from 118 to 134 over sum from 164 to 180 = 1.03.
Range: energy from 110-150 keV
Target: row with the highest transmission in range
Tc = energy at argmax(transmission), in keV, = 139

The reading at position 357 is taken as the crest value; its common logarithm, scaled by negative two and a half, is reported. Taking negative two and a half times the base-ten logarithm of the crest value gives -5.01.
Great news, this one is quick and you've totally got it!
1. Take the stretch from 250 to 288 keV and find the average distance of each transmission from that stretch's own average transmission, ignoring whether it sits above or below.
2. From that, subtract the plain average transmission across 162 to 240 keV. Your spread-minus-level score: -80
